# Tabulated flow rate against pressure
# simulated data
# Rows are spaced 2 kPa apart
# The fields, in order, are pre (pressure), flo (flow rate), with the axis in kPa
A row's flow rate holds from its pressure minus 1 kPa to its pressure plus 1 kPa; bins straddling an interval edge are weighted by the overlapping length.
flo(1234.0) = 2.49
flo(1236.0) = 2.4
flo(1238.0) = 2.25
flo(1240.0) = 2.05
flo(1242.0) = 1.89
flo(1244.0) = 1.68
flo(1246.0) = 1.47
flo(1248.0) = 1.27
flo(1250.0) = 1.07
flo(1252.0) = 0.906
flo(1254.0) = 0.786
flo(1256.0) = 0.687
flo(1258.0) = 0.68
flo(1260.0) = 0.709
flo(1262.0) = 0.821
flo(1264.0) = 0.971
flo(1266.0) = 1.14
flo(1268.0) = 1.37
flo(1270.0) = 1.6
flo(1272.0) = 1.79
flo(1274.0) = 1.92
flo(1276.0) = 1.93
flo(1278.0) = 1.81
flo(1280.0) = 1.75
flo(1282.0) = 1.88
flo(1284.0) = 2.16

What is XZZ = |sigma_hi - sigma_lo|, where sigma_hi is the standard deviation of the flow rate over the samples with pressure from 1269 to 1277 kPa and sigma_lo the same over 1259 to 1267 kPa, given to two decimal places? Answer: 0.03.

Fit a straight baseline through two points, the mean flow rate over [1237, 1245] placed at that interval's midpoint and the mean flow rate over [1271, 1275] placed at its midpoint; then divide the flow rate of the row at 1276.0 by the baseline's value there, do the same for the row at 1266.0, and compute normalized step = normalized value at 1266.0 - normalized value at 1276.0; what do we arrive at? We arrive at -0.44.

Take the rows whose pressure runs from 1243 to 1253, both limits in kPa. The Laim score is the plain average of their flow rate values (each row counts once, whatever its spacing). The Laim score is 1.3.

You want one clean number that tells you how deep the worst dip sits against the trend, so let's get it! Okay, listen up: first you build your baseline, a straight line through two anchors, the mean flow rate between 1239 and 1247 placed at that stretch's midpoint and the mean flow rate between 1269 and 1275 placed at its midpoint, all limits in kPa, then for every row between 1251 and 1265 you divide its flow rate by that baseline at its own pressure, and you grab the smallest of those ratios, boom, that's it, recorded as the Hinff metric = 0.38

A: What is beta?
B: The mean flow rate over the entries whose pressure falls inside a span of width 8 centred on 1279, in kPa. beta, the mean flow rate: 1.8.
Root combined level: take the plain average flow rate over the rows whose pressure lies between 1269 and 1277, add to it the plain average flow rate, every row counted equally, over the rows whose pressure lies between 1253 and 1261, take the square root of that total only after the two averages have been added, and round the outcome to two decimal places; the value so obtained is 1.59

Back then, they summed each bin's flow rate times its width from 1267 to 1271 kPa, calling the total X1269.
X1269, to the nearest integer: 6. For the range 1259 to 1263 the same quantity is 3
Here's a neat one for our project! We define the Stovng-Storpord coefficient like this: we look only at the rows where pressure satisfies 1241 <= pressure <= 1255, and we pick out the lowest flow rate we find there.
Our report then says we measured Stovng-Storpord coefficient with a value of 0.786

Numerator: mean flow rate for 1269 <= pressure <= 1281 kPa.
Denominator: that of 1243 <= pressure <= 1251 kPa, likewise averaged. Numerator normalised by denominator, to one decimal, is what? 1.3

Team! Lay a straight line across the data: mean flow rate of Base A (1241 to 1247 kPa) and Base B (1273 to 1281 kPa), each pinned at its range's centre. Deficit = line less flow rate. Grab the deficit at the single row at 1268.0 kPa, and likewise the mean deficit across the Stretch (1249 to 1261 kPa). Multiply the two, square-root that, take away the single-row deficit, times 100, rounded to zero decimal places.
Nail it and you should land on 20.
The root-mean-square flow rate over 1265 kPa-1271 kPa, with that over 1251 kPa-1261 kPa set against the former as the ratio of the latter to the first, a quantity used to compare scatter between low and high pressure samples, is 0.55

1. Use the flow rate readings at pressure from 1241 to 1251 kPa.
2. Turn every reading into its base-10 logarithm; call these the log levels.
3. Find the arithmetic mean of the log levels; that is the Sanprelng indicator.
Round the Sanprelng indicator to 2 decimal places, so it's 0.16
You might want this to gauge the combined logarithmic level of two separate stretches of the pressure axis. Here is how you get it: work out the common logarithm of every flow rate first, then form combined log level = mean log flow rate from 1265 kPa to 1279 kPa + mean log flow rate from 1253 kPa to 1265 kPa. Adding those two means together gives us 0.1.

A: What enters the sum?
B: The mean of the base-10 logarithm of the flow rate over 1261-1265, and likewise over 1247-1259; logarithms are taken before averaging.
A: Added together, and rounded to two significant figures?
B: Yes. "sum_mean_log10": -0.11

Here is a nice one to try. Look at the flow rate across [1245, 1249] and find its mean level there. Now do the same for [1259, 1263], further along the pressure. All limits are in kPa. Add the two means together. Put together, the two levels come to 2.1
